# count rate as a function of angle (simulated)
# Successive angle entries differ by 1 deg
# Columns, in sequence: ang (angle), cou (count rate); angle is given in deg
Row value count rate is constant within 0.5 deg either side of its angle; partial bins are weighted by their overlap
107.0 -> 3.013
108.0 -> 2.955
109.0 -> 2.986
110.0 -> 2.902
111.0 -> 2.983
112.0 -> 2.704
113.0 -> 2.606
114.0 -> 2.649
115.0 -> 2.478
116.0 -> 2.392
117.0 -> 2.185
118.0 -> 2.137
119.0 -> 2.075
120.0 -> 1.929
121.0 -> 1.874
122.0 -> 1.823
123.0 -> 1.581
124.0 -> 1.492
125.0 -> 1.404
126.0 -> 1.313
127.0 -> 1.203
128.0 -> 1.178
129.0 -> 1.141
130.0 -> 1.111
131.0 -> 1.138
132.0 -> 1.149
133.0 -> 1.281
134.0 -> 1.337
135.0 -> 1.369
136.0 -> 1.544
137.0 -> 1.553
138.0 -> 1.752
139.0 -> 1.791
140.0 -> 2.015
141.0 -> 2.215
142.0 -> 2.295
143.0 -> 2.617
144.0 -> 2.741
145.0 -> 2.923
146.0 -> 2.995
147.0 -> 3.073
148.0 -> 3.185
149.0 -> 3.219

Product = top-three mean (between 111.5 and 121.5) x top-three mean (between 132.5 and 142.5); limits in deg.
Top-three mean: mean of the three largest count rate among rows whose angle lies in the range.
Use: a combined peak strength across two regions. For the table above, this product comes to 5.8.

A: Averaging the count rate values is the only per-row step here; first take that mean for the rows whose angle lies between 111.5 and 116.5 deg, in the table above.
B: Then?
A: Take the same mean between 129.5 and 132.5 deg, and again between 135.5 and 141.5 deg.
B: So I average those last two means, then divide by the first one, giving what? 0.57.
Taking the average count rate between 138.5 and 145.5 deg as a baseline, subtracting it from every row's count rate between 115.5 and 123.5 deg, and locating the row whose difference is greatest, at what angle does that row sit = 116.0 deg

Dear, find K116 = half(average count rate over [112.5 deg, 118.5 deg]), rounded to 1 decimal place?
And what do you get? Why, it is 1.2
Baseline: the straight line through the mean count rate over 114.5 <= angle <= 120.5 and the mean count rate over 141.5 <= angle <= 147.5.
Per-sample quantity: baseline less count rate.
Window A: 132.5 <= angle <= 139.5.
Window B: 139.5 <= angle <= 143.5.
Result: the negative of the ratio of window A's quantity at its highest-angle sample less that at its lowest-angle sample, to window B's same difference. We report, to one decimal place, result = -0.7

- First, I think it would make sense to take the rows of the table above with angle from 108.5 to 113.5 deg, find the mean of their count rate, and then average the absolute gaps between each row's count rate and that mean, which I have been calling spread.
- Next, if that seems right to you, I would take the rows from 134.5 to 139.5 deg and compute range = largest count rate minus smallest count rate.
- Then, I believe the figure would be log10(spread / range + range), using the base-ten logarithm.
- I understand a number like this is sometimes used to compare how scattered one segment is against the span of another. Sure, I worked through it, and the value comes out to -0.12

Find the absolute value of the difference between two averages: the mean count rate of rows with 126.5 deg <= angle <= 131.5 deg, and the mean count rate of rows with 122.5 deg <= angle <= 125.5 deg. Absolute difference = 0.34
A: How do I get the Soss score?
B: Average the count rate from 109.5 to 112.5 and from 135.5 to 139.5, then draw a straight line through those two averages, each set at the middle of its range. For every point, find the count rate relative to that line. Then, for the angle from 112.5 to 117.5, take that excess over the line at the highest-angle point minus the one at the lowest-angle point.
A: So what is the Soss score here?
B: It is -0.2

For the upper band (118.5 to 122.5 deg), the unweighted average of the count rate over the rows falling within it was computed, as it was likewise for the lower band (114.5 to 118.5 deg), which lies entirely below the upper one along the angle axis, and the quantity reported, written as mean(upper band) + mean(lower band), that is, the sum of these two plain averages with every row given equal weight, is 4.2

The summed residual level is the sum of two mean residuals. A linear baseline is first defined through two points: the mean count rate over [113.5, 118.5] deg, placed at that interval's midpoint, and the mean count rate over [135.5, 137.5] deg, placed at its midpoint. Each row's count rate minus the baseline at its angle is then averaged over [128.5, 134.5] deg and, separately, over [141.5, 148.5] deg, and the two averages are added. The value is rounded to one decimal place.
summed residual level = 1.1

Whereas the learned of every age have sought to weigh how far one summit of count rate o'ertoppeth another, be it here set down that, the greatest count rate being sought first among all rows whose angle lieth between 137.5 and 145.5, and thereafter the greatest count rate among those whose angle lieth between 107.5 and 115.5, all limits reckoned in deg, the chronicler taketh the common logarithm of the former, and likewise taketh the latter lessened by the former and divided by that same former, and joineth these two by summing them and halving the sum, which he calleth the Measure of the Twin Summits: 0.24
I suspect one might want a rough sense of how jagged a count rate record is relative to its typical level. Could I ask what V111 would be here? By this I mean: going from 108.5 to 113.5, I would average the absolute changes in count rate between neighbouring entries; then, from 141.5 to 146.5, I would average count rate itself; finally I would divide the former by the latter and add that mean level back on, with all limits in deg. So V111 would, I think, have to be 2.8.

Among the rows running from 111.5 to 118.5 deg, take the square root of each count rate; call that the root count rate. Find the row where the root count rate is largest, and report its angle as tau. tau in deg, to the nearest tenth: 112.0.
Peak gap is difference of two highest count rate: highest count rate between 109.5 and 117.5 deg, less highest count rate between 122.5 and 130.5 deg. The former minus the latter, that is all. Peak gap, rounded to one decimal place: 1.4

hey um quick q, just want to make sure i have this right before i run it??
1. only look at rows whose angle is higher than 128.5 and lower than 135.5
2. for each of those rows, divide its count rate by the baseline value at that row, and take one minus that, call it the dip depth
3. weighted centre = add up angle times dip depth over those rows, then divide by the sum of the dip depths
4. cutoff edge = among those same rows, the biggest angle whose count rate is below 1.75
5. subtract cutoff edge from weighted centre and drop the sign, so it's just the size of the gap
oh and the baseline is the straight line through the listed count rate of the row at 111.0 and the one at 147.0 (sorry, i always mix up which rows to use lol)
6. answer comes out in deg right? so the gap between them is 3.1 deg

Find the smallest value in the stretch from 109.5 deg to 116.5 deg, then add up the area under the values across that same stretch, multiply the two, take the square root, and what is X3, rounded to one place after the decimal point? 6.7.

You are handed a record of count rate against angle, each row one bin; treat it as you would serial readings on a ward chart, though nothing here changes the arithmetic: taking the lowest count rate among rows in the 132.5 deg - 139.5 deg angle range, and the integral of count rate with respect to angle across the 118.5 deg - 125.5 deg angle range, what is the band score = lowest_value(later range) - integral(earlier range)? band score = -10.9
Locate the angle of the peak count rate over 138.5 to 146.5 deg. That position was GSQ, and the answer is 146.0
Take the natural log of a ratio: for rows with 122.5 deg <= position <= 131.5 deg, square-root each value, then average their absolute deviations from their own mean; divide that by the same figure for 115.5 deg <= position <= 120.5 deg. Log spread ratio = 0.48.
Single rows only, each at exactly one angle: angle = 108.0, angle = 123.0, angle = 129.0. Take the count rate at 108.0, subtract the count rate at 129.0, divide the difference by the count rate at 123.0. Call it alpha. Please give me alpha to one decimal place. 1.1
